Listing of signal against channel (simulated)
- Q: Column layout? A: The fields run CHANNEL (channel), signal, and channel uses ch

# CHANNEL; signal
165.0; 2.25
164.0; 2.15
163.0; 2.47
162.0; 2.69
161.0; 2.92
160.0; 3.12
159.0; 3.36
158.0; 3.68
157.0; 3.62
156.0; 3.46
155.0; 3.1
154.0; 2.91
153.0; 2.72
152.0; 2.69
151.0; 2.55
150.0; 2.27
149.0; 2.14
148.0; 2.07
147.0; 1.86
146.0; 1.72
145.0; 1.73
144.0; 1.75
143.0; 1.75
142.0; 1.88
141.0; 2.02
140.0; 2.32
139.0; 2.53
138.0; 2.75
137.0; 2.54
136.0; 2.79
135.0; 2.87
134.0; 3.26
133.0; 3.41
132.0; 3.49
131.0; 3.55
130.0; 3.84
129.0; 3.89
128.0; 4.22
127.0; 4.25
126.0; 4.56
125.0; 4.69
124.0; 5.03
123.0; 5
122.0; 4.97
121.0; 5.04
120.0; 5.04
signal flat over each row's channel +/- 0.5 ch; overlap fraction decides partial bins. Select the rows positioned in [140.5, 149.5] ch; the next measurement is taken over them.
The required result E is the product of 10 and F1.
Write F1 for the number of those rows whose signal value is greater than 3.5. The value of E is 0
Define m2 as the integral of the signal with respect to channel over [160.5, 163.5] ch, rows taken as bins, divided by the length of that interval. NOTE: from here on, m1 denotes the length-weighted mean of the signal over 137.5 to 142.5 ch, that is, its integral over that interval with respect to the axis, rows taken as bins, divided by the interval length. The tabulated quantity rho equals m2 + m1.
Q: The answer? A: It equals 4.99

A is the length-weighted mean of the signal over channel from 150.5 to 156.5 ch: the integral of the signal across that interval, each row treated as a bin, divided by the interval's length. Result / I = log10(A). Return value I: 0.46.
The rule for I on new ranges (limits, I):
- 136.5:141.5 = 0.39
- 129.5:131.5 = 0.57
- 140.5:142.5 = 0.29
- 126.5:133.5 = 0.58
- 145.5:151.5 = 0.32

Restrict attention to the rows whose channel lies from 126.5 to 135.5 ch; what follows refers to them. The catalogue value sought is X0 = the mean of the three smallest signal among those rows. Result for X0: 3.2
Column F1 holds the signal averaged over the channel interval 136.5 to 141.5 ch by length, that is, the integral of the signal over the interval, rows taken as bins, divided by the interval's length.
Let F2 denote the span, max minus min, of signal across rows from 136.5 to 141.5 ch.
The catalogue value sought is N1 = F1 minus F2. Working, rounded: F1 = 2.4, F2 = 0.73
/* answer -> 1.7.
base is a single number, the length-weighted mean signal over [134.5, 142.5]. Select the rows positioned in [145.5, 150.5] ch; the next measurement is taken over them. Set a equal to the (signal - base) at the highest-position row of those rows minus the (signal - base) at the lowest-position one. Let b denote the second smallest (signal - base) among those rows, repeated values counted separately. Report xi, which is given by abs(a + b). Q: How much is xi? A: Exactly 0.1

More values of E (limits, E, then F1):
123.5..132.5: 80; 8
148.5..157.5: 10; 1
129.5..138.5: 20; 2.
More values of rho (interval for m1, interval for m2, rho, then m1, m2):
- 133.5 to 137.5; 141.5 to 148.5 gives 4.69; 2.9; 1.8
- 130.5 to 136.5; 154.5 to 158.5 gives 6.69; 3.2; 3.5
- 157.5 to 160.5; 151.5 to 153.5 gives 6.09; 3.4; 2.7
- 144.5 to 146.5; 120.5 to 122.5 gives 6.73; 1.7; 5.0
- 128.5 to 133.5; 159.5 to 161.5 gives 6.66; 3.6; 3.0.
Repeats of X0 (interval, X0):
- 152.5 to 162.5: 2.8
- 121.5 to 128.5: 4.3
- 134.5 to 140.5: 2.5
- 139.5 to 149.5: 1.7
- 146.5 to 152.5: 2.0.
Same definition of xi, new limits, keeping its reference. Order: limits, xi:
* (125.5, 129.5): 1.1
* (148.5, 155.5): 0.8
